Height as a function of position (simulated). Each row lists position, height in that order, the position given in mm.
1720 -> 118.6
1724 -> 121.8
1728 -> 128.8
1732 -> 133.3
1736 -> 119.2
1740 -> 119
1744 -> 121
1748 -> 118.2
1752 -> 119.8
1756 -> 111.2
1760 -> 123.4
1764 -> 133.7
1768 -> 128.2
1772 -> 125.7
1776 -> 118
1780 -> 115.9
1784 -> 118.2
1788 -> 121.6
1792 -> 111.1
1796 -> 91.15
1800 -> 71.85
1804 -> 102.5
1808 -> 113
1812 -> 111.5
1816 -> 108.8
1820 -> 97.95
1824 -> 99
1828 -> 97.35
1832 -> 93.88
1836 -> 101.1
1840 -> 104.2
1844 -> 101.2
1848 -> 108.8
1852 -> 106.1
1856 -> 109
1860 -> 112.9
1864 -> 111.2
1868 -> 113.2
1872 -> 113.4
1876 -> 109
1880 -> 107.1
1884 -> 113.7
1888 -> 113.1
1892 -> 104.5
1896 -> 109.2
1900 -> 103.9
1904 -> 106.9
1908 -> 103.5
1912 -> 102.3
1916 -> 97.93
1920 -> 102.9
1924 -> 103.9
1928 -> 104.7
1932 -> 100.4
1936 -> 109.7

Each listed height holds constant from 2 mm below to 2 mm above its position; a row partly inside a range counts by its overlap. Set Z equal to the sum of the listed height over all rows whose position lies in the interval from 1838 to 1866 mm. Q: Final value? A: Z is 753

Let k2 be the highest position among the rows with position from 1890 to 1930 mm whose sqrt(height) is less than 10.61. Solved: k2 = 1928 mm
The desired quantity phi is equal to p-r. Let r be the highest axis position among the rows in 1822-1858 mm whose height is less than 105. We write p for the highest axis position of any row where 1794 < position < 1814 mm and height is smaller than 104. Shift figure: -40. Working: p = 1804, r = 1844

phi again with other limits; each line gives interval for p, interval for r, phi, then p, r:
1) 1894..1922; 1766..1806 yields 116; 1920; 1804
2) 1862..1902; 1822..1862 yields 56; 1900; 1844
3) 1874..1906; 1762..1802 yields 100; 1900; 1800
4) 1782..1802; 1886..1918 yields -116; 1800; 1916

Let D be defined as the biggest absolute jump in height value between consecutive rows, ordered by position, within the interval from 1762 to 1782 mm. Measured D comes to 7.7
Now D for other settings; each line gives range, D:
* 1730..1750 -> 14.1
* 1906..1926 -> 5.0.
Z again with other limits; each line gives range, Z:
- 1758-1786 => 863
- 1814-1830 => 403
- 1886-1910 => 641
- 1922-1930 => 209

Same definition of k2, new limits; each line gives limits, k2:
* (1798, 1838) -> 1836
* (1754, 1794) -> 1792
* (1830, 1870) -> 1864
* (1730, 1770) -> 1756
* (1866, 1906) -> 1904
